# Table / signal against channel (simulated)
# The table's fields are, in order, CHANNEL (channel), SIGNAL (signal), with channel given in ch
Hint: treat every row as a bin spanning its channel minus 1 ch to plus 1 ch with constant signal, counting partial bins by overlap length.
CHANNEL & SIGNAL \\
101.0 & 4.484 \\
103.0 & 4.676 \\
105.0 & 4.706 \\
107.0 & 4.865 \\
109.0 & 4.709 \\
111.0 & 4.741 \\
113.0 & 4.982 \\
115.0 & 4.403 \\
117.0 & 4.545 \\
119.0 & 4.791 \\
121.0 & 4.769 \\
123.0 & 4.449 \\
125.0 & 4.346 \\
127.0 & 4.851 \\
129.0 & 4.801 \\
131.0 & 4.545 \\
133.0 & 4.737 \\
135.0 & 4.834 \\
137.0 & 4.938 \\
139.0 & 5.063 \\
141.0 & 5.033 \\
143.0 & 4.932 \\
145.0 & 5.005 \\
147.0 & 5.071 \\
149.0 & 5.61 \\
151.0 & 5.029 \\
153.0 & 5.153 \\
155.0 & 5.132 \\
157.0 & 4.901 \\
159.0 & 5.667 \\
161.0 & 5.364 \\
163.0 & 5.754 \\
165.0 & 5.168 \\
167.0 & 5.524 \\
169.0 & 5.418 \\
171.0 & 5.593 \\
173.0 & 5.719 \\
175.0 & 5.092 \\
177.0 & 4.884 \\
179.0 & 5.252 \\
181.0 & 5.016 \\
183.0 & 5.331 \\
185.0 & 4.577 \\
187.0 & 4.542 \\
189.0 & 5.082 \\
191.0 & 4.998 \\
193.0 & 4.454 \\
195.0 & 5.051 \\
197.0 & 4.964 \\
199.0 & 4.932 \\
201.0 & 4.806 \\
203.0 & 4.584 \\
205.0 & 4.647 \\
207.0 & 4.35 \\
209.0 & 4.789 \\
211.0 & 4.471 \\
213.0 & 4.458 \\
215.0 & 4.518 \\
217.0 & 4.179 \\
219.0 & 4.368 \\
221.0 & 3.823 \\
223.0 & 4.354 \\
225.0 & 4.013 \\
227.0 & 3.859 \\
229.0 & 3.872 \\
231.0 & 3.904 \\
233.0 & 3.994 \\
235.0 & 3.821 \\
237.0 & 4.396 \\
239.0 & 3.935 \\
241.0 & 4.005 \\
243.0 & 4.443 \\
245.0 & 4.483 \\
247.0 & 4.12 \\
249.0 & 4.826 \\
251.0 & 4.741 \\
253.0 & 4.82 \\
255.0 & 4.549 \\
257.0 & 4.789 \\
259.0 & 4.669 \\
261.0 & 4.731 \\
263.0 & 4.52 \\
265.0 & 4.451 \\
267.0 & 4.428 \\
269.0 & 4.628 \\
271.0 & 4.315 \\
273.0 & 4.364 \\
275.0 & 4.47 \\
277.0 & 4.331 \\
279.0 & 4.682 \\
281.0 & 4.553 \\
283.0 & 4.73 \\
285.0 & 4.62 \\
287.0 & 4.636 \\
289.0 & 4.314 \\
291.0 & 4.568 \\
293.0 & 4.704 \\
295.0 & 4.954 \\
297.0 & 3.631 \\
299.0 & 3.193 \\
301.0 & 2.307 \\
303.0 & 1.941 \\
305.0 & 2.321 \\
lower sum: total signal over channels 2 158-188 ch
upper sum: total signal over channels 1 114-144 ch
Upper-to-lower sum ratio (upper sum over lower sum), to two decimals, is 0.90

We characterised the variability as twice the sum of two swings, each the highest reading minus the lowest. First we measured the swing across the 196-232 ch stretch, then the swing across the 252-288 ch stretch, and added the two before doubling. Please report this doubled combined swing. 3.29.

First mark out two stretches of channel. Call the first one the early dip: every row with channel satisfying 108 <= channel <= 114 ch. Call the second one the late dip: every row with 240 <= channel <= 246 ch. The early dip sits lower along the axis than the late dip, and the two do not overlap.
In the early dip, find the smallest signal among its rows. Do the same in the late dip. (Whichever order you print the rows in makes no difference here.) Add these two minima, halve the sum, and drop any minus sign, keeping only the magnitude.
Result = 4.36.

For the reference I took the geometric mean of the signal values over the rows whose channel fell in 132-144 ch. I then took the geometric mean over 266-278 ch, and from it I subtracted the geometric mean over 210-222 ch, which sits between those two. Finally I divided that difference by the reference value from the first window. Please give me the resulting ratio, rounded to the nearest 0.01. 0.03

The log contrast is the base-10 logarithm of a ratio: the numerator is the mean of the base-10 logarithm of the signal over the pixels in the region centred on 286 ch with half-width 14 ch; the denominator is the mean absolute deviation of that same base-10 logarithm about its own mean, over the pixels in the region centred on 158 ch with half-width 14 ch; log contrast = 1.50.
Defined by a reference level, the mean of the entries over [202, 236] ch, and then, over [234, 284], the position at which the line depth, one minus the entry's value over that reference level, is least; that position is 249.0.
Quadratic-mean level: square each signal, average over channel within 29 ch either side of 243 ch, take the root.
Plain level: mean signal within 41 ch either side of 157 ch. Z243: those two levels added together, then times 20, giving 187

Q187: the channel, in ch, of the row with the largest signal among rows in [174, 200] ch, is 183.0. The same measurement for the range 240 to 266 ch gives 249.0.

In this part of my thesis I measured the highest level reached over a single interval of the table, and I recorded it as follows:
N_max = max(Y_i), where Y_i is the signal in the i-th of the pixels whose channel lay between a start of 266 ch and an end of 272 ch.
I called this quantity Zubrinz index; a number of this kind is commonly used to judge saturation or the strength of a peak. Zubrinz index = 4.628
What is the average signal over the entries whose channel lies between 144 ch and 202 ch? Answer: 5.1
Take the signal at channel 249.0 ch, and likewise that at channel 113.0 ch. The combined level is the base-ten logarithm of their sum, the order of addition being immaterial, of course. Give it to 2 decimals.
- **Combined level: 0.99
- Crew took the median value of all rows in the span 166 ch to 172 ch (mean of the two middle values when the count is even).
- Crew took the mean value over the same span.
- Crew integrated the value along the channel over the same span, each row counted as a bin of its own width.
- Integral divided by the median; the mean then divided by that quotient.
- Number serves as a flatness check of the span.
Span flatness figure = 0.92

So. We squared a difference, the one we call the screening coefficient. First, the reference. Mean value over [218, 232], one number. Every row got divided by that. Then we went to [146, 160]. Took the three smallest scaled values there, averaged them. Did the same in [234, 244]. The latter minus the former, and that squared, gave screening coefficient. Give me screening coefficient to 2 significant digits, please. 0.072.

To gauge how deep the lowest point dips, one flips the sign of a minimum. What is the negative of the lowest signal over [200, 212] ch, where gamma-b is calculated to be -4.35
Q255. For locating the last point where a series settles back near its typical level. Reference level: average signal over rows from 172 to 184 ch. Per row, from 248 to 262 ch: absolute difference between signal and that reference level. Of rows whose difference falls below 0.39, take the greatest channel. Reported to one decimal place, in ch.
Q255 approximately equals 249.0 ch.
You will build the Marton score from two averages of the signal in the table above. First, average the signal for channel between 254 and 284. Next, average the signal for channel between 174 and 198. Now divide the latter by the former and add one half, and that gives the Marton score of 1.59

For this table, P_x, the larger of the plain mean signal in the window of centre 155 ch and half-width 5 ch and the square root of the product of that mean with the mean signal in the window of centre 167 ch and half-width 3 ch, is 5.27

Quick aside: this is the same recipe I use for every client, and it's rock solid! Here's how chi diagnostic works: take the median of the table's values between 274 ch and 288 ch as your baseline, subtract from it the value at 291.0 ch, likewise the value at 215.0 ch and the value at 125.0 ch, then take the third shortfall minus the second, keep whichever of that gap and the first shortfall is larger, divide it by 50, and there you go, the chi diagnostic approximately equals 0.003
